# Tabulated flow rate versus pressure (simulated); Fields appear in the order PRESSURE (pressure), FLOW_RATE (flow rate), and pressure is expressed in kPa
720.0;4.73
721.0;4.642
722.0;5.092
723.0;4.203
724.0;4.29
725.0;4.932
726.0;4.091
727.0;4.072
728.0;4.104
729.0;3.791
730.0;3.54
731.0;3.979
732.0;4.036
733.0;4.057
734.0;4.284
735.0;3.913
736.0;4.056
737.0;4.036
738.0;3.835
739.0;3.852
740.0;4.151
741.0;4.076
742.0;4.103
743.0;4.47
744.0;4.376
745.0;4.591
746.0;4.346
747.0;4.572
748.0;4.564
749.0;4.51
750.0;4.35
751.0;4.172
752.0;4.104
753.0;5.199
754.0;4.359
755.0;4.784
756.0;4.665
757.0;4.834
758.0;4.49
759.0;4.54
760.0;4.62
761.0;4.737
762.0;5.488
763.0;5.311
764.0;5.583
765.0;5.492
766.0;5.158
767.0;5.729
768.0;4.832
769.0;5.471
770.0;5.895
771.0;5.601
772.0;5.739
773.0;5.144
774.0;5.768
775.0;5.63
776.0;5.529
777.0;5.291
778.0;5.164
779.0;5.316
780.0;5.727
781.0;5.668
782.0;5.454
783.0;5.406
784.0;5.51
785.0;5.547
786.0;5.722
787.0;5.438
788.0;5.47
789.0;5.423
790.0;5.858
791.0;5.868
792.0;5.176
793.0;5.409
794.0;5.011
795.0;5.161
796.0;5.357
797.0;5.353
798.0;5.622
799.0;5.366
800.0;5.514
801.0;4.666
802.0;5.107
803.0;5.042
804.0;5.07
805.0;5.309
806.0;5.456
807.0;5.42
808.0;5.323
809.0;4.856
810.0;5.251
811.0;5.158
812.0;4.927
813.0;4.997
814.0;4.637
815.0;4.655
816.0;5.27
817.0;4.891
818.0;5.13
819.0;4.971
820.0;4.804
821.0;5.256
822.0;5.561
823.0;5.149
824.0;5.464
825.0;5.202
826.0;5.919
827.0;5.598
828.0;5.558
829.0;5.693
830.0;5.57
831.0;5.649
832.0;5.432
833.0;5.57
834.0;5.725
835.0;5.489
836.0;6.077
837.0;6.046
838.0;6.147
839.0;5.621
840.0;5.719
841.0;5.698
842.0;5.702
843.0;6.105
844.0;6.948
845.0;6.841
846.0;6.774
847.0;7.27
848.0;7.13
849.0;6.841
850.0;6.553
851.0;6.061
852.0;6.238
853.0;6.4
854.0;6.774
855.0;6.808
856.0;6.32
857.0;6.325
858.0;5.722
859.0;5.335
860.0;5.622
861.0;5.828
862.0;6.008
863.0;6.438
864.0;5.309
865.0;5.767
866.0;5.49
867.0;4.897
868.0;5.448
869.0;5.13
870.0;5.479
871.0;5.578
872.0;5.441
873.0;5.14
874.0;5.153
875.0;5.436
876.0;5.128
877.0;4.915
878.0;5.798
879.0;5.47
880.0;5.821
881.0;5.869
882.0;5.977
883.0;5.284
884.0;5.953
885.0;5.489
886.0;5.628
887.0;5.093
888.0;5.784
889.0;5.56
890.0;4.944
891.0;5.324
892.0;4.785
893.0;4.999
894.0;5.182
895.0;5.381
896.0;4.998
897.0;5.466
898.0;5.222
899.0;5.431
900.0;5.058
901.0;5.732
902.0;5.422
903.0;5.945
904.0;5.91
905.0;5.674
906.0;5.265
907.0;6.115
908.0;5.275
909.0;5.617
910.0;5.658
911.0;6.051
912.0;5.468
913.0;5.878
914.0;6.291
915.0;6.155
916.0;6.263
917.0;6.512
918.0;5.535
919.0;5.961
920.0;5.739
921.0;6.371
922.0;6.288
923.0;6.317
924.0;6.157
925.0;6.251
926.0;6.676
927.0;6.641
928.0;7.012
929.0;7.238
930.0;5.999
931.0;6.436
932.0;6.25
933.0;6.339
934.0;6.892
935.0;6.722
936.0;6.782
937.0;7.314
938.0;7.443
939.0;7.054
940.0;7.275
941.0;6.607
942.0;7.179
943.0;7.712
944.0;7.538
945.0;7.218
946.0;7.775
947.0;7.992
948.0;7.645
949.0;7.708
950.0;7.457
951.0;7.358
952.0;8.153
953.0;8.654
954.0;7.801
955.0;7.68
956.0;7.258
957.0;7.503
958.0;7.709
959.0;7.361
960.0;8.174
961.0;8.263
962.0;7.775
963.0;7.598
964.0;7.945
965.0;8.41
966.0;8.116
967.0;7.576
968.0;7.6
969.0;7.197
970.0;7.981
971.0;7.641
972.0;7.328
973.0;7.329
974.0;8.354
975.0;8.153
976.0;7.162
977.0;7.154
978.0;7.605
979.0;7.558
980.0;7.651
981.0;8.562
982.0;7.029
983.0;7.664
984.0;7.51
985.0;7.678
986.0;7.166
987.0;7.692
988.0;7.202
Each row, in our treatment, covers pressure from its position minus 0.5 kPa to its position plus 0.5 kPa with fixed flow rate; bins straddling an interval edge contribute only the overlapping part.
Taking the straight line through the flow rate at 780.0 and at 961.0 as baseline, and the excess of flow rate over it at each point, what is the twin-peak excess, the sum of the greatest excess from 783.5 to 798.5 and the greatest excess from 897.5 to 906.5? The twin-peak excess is -1.5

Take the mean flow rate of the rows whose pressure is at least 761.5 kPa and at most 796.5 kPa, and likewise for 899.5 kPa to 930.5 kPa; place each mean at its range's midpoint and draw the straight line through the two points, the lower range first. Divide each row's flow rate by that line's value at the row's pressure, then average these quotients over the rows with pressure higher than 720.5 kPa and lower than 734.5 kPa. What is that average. 0.80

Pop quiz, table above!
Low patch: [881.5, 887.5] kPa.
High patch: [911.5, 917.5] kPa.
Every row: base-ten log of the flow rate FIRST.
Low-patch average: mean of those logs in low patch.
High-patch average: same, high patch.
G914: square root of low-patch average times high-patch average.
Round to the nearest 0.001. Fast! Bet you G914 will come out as 0.764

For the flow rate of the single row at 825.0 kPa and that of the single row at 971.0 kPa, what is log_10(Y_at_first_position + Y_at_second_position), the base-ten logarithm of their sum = 1.11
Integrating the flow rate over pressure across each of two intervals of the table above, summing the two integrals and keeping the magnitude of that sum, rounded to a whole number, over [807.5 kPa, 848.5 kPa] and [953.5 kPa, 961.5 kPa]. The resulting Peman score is 292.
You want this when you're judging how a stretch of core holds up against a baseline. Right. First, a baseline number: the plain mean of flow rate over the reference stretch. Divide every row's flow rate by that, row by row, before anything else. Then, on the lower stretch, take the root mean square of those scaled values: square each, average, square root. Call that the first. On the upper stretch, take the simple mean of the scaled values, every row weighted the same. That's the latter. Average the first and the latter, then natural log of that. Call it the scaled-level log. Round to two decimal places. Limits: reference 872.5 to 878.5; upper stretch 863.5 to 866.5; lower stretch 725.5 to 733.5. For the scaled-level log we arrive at -0.10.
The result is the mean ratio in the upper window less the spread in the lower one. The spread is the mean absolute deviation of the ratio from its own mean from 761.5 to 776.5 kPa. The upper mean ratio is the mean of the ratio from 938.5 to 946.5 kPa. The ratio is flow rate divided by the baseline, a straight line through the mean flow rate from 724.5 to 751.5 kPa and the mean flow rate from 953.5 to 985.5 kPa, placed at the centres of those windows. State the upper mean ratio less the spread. 0.96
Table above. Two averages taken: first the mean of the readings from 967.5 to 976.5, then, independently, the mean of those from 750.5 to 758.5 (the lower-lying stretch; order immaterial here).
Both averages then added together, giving 12.2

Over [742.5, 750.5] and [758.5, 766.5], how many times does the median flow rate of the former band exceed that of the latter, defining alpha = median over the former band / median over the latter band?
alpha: 0.86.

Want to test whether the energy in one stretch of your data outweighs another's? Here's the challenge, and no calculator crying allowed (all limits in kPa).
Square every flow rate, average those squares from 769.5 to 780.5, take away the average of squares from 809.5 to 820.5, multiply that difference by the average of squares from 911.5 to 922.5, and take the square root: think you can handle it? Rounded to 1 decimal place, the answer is 14.6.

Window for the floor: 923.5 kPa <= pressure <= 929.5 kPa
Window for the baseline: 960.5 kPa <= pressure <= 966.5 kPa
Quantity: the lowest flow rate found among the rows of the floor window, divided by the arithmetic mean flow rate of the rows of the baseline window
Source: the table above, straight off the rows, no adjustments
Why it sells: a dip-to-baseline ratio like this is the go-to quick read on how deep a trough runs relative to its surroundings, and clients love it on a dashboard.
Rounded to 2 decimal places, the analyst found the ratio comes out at 0.77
